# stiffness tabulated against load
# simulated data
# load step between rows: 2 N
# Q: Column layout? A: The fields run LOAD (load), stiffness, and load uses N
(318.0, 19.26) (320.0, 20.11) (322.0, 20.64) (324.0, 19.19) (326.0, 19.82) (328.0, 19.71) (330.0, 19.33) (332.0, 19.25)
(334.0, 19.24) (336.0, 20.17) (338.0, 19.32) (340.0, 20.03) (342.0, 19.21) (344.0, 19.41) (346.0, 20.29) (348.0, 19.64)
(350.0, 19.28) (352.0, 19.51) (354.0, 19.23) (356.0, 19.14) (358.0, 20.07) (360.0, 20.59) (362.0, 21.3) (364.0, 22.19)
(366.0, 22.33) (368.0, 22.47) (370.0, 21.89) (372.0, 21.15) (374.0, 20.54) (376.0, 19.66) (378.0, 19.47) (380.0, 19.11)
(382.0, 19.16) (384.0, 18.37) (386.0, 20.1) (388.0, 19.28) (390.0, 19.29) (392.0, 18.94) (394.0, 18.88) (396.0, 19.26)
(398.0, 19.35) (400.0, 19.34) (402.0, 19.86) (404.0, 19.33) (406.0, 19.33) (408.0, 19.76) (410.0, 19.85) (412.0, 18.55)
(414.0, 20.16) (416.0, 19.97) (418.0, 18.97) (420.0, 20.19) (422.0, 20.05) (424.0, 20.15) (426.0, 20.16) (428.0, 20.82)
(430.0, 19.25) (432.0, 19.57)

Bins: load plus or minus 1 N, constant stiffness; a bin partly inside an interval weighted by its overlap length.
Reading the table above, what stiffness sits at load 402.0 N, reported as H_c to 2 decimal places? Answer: 19.86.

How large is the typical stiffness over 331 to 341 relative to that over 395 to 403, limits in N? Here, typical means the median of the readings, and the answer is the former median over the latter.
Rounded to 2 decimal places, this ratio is 1.00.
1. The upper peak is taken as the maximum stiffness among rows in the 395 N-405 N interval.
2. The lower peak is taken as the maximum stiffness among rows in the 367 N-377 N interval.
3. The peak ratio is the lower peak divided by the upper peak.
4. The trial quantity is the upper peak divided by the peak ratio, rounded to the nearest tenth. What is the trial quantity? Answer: 17.6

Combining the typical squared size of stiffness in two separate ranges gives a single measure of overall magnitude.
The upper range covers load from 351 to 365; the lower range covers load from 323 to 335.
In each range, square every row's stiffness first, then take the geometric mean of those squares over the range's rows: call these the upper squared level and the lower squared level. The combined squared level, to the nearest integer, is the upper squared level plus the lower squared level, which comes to 788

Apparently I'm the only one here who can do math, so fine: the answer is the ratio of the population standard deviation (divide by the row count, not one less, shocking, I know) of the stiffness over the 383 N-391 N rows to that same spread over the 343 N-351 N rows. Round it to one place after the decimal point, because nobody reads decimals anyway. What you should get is 1.6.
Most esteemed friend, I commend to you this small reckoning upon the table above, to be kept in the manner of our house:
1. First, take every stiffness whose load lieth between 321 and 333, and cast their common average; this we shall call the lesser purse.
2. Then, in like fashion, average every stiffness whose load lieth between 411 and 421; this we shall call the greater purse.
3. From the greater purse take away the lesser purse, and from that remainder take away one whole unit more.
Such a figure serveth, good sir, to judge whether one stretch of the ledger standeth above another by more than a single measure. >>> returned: -1.1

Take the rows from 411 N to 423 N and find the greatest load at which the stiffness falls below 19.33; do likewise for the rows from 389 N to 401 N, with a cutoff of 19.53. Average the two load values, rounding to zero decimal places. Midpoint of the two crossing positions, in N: 409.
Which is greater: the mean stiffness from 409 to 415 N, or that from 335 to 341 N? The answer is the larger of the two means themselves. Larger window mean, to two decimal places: 19.84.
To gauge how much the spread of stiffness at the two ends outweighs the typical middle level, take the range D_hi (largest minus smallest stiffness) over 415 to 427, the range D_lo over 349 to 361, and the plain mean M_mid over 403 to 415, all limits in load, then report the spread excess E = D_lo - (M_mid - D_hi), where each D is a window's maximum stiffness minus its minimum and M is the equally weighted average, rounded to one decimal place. -16.8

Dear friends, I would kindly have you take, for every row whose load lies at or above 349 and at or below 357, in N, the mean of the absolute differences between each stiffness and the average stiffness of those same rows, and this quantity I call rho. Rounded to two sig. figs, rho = 0.11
